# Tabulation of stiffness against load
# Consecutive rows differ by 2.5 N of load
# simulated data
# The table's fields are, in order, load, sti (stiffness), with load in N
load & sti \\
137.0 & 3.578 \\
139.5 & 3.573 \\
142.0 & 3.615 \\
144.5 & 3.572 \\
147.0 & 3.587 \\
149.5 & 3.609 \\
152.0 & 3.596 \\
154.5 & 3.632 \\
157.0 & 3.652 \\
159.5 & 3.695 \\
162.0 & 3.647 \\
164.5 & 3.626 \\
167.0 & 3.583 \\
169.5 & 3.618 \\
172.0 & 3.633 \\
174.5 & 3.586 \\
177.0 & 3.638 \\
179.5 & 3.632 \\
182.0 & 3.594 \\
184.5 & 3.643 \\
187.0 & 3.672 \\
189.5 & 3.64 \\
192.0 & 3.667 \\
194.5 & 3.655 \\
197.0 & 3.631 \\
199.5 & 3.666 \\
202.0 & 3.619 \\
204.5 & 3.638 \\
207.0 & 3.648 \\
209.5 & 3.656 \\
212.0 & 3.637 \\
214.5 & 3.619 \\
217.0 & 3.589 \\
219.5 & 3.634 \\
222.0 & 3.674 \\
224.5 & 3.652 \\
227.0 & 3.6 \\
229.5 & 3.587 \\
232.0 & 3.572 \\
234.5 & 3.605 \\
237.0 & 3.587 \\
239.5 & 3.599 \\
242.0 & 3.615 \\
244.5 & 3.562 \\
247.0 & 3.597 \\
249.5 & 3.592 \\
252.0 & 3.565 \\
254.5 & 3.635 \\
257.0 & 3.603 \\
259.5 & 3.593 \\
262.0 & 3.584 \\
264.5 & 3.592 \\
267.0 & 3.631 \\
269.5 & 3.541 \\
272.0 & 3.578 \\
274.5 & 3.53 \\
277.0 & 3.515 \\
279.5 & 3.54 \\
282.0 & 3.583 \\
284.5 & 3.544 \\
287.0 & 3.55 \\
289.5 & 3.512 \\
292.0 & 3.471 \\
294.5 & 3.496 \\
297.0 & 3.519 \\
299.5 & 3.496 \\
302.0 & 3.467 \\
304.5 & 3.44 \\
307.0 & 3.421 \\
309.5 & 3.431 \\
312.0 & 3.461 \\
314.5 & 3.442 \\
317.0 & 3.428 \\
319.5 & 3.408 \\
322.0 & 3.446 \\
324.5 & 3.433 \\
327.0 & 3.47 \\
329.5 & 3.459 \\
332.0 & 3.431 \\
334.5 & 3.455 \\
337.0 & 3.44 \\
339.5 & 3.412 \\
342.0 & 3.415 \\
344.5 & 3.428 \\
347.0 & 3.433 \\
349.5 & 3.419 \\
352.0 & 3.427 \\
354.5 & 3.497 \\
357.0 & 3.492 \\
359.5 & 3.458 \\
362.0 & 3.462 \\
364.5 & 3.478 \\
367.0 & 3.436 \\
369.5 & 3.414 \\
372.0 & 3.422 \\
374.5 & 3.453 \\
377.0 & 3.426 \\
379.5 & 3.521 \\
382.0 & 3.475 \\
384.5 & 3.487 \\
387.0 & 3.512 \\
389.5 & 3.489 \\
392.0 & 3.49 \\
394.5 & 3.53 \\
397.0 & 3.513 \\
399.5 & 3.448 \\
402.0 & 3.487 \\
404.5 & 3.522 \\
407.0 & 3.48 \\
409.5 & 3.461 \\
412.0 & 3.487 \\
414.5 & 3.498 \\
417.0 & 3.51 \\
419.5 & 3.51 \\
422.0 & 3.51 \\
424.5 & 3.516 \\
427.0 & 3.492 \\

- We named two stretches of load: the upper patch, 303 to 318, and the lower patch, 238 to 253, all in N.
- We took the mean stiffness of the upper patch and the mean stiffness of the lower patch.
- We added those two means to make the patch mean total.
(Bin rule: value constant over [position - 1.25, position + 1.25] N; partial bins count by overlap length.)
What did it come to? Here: 7.03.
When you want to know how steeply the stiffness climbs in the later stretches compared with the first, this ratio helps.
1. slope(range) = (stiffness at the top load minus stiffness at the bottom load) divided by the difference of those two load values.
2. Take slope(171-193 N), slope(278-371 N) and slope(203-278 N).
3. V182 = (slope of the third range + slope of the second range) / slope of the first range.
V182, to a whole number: -2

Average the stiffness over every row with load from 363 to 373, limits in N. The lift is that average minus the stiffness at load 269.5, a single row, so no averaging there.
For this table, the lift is -0.10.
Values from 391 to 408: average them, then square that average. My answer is 12.2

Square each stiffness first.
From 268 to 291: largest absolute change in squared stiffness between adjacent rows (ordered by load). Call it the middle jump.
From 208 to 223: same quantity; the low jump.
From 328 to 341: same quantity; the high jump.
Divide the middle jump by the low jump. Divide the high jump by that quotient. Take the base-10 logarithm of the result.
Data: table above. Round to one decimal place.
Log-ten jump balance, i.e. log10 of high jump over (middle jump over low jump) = -0.7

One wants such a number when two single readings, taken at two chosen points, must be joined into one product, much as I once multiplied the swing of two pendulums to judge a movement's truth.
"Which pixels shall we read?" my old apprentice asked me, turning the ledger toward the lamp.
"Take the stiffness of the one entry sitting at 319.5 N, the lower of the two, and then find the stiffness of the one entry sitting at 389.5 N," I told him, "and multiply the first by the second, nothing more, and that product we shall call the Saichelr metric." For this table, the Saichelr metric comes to 11.9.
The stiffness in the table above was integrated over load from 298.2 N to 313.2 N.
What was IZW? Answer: 52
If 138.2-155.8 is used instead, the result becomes 63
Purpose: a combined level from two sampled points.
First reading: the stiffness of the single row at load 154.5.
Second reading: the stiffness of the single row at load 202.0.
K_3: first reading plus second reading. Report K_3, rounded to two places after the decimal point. 7.25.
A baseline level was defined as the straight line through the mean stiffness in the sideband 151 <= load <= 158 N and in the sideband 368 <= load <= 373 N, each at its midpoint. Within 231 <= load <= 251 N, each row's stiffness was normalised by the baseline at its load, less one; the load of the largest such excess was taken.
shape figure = 242.0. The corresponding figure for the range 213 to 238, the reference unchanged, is 222.0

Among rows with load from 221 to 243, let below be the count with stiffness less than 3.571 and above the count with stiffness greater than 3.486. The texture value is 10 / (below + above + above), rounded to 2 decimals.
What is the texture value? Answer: 0.56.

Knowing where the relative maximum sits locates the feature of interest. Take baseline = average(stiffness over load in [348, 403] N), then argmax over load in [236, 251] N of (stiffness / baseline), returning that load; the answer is 242.0 N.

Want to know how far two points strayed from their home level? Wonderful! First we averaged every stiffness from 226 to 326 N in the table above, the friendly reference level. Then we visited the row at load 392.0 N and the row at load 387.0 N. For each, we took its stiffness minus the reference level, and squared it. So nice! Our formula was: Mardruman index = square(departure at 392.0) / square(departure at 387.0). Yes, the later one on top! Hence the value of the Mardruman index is 4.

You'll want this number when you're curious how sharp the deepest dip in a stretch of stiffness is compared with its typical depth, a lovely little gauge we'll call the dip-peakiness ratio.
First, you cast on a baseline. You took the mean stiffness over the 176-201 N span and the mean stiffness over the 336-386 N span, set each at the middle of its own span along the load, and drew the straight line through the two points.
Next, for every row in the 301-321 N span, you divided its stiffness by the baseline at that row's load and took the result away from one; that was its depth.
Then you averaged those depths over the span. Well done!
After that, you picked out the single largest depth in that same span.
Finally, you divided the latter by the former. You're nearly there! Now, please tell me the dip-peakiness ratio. 1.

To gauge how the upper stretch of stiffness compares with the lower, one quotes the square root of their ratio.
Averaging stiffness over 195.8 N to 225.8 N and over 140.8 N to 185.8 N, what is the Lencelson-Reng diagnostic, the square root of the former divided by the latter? 1.00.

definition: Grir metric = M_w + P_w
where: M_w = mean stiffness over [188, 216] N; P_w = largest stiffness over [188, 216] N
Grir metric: 7.31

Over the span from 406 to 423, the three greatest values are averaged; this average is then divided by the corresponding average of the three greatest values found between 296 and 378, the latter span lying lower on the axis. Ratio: 1.00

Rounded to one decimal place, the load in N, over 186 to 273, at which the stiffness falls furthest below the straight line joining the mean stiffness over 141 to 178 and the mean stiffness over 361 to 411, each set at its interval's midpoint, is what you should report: 269.5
